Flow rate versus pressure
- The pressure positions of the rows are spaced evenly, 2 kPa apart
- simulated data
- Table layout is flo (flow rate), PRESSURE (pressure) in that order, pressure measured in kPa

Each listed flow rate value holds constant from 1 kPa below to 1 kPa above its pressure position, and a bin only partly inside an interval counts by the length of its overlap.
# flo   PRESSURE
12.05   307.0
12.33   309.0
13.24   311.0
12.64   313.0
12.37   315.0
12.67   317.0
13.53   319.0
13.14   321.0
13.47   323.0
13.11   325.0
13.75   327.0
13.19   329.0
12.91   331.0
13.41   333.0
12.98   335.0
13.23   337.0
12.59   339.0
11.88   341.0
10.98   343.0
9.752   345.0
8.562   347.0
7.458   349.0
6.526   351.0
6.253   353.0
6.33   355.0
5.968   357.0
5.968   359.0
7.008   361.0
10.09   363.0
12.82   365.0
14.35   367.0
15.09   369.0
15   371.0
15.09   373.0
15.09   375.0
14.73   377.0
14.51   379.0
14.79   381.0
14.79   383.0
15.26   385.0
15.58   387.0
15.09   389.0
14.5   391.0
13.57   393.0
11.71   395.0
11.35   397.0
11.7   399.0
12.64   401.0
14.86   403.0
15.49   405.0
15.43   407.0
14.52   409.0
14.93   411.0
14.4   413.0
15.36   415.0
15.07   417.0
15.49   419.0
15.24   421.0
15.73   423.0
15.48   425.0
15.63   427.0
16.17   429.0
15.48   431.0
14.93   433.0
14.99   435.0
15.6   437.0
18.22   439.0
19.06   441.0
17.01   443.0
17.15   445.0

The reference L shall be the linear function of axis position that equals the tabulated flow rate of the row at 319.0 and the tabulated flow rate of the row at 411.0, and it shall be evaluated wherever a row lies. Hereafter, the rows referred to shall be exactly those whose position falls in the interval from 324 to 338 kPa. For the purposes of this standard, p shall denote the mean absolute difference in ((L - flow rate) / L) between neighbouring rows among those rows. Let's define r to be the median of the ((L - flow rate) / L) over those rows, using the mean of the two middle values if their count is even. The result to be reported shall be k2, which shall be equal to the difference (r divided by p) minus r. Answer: 1.1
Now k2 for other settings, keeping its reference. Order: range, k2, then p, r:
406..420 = -0.1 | 0.039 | 0.00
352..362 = 20.7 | 0.026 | 0.55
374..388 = -1.1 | 0.019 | -0.02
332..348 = 2.0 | 0.056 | 0.12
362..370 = 0.4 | 0.115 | 0.05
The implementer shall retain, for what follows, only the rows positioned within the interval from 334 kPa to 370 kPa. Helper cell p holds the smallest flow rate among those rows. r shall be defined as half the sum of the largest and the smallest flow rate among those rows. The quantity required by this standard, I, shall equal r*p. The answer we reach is 63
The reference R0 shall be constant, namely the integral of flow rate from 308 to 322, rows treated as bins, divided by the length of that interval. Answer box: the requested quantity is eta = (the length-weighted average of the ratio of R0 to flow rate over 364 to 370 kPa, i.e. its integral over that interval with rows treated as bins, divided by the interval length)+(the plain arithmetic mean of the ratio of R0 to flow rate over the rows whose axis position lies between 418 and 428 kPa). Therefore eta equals 1.7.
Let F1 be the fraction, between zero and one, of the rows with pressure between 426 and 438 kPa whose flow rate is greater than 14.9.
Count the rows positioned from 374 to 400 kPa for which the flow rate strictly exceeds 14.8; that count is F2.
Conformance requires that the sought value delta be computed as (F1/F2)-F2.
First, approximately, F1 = 1.0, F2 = 4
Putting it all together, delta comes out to -4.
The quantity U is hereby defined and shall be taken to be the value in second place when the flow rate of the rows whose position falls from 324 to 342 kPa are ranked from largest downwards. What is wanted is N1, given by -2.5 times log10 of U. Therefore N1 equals -2.82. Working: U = 13.41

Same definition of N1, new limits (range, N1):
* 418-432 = -2.99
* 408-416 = -2.94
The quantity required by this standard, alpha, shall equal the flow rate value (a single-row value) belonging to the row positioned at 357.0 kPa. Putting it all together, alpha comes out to 5.968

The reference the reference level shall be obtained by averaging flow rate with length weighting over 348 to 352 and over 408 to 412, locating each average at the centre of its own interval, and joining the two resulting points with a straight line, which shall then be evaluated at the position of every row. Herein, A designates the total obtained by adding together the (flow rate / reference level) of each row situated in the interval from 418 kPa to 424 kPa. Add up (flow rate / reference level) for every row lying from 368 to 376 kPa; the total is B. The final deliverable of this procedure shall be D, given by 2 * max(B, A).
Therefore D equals 12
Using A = 3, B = 6.1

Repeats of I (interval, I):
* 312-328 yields 162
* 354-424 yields 65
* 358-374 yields 63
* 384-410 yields 153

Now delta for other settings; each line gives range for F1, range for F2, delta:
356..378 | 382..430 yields -15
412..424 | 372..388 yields -4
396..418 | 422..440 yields -9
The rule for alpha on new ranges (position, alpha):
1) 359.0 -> 5.968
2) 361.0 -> 7.008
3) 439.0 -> 18.22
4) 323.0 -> 13.47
